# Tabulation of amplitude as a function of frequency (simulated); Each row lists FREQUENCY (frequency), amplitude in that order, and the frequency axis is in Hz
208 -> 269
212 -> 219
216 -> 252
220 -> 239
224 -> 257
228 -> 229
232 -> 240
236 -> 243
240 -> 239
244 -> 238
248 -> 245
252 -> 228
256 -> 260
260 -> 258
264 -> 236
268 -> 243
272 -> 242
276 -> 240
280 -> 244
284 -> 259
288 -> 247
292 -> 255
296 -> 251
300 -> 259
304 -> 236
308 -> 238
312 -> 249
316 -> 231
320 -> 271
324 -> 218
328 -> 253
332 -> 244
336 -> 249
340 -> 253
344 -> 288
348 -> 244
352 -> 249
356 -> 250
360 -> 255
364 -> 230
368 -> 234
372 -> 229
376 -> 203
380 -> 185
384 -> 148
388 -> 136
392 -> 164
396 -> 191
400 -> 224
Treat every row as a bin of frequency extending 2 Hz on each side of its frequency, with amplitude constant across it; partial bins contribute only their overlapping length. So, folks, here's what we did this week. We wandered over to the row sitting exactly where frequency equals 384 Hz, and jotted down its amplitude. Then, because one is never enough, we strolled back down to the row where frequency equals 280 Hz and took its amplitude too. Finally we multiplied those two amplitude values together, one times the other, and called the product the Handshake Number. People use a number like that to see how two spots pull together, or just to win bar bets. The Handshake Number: 36112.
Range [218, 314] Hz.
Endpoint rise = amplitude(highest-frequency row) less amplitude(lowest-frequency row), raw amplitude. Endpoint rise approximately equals 10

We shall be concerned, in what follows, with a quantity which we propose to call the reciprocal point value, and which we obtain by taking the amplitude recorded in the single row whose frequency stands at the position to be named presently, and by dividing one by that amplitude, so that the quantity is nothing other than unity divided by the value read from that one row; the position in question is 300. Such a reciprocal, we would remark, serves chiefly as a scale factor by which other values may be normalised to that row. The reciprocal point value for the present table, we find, 0.0039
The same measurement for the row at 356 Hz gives 0.0040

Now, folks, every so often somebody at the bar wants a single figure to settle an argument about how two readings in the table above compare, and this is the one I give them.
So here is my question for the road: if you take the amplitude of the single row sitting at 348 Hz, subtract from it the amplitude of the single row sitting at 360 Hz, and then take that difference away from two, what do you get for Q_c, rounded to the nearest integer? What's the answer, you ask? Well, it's 13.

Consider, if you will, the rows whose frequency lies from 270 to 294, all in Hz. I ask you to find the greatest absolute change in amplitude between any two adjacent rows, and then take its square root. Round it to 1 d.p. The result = 3.9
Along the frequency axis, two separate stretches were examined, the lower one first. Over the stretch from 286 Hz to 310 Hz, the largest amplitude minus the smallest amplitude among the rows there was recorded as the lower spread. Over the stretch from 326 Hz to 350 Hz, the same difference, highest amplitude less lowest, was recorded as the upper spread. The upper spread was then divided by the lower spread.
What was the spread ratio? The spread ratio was 1.91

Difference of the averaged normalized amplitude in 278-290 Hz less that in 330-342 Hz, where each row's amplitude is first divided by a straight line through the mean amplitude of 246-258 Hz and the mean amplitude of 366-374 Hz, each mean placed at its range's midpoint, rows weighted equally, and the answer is -0.019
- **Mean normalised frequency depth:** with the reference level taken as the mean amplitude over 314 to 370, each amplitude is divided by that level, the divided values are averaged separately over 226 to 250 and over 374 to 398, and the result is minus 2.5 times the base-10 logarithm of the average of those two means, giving 0.21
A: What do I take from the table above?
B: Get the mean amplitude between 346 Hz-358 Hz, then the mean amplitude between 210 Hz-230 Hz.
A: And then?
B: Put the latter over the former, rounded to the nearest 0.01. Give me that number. 0.97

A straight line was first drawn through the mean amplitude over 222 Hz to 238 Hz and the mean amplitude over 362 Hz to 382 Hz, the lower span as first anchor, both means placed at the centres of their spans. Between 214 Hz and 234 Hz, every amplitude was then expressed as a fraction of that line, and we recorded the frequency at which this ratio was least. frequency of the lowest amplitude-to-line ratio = 228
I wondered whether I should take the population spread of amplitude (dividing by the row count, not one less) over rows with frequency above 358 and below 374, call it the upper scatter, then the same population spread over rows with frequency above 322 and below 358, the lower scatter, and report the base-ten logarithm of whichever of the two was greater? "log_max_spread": 1.23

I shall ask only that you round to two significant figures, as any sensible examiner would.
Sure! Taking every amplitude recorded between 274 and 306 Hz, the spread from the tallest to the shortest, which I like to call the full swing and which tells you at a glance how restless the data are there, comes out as 23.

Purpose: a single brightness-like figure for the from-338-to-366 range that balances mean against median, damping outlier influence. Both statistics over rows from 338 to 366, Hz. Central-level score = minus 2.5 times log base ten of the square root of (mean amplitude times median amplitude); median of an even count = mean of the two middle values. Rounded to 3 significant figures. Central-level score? -6.00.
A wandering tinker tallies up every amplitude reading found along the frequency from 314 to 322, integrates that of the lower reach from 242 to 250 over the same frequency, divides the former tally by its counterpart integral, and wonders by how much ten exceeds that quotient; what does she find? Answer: 9.74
